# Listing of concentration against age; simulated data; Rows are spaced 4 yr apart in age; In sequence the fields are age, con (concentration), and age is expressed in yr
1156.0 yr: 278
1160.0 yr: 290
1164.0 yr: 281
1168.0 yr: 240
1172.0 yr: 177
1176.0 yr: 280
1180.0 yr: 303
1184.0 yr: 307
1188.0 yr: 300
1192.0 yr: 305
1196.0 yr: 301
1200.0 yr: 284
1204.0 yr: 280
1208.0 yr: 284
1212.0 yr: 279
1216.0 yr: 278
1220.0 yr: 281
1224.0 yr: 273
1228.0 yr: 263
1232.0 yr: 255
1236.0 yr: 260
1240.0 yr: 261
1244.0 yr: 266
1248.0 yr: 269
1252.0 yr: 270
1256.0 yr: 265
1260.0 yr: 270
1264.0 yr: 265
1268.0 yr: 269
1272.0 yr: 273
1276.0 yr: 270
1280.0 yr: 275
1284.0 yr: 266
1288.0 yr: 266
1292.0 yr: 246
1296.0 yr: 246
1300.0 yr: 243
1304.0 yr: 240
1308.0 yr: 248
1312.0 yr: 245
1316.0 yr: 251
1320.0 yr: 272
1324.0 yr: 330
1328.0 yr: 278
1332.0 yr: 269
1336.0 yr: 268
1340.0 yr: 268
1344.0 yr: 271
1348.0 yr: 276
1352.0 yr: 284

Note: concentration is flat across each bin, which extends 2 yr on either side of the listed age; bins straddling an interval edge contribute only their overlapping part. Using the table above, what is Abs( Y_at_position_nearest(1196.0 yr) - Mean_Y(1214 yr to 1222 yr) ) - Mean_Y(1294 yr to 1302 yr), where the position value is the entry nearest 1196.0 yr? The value -223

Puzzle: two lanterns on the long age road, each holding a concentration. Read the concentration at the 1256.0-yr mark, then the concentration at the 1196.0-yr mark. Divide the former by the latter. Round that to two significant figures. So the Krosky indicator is 0.88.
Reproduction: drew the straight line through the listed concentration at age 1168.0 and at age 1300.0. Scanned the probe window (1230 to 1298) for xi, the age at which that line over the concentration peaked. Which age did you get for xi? 1296.0 yr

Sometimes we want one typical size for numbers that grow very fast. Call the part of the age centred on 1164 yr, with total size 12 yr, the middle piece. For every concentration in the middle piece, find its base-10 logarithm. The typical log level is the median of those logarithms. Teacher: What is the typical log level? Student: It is 2.45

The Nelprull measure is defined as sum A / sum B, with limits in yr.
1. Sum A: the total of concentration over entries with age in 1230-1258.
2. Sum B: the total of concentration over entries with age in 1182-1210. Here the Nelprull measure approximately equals 0.90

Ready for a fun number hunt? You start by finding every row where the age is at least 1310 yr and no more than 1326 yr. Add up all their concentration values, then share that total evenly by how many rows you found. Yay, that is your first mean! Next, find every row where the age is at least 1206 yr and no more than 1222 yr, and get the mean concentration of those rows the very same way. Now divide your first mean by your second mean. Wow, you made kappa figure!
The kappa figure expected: 0.98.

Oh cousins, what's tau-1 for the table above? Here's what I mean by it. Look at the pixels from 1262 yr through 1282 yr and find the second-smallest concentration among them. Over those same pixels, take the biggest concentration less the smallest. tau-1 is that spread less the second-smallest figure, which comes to -259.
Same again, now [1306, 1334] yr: -163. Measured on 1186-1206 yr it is -259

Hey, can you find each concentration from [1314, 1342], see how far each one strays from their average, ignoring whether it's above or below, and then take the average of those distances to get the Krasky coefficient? 15.7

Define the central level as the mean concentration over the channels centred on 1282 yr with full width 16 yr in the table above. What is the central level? 269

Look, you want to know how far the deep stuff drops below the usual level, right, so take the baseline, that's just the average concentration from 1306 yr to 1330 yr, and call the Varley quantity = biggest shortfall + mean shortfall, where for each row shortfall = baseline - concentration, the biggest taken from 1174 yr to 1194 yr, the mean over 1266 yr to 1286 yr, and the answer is -9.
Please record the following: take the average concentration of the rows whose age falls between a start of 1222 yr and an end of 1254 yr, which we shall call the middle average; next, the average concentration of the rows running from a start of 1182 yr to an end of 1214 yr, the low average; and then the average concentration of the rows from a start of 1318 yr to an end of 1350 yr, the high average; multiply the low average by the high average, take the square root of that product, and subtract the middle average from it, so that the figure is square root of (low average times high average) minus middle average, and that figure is 21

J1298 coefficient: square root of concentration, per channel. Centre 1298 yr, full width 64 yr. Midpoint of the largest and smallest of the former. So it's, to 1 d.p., 16.8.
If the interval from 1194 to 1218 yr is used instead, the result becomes 17.0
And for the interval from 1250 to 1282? 16.4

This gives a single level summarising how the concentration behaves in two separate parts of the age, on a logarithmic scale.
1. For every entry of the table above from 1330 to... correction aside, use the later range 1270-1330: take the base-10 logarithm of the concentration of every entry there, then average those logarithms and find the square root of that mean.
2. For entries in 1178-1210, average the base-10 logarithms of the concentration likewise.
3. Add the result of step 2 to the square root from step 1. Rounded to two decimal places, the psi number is 4.03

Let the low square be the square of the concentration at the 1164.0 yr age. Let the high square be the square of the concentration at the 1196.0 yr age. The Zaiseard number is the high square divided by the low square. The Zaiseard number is 1.1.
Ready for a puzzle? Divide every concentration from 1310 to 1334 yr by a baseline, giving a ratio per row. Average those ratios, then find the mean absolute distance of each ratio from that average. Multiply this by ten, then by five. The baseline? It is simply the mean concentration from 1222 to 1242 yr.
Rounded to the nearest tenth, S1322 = 3.8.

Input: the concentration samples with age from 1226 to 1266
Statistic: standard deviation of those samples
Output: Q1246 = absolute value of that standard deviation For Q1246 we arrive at 5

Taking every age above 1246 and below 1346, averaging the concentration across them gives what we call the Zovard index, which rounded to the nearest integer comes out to 265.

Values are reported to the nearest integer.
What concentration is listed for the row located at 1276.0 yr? 270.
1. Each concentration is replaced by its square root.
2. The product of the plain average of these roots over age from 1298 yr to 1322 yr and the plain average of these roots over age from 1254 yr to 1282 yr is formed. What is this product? 259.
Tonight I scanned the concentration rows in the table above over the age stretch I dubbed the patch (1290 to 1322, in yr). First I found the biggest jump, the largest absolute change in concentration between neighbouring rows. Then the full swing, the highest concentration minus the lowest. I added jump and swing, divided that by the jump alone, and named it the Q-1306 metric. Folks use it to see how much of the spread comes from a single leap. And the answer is 2.52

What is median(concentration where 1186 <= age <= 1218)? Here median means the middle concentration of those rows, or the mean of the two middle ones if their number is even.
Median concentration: 284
